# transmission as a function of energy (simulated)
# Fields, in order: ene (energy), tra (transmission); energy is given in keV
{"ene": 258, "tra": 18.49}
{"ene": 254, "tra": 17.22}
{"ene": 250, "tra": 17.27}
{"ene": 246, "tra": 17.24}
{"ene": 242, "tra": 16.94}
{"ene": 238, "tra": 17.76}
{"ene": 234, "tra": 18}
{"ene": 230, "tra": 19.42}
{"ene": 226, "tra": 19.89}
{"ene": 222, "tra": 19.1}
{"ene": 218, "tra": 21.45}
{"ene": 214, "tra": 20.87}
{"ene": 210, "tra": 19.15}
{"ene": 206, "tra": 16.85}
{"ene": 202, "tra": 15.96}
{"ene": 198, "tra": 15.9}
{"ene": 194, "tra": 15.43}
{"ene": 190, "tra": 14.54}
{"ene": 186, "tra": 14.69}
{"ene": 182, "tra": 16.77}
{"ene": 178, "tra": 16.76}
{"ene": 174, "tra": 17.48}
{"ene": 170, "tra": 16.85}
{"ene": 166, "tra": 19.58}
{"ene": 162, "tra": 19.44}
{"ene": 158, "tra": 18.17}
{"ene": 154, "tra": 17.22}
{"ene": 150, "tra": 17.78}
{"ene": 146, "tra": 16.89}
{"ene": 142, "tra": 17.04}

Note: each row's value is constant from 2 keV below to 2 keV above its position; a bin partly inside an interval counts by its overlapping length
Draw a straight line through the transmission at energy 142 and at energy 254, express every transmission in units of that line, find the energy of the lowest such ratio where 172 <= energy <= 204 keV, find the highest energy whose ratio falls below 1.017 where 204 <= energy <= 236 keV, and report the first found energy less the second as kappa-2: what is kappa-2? -16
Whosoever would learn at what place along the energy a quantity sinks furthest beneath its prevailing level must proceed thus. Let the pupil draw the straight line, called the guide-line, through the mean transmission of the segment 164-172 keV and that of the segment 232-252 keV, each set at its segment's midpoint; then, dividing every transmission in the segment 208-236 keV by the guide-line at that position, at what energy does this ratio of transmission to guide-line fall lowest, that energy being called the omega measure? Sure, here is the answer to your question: 234 keV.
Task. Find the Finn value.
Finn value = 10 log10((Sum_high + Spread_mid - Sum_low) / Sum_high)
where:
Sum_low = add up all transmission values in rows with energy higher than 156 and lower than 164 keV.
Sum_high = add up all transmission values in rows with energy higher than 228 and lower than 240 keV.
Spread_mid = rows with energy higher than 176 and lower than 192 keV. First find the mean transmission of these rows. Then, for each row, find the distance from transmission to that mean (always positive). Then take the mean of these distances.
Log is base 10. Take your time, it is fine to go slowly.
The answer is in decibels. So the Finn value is -4.7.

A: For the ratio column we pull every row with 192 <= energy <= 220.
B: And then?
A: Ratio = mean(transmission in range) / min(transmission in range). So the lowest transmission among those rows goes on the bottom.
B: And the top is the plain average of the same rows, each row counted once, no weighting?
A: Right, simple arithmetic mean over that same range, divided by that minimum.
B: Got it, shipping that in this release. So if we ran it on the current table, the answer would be 1.16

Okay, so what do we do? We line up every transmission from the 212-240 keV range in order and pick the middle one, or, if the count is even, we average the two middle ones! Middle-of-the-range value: 19.4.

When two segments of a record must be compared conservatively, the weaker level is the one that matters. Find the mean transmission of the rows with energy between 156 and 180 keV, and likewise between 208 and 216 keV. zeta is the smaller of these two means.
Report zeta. 18.0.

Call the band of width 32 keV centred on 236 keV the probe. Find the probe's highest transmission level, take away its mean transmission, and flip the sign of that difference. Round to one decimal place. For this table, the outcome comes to -1.7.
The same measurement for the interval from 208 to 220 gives -1.0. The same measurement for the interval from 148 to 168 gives -1.1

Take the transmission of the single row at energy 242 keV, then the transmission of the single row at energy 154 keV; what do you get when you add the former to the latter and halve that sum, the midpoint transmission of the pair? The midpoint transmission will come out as 17.1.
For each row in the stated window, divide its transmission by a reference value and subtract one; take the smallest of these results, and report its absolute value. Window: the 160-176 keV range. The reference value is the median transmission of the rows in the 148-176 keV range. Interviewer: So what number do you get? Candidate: 0.052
